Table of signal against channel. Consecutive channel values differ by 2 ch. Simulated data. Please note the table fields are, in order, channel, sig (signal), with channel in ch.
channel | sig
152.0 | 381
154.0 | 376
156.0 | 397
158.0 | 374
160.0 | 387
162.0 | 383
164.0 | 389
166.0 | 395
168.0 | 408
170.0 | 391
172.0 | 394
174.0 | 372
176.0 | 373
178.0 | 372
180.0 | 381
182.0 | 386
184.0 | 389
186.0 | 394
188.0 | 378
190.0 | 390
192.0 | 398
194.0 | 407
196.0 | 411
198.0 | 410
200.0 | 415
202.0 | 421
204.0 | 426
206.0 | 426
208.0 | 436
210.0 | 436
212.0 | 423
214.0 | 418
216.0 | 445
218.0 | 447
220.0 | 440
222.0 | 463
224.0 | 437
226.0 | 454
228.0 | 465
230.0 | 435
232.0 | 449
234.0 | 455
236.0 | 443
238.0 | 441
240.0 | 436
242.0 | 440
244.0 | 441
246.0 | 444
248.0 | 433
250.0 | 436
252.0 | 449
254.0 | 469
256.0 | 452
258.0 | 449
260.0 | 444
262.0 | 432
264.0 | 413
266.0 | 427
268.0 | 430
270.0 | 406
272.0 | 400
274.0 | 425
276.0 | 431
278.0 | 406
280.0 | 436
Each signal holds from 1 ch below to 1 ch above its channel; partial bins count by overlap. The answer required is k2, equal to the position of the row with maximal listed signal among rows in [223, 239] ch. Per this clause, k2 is 228.0 ch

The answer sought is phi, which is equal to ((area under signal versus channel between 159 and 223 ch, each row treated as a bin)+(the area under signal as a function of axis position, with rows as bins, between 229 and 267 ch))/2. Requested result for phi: 21392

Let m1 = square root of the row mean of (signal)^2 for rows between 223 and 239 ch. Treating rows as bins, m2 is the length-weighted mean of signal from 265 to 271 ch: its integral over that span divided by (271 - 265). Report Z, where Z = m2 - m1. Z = -26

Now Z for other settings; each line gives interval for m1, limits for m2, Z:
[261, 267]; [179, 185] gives -39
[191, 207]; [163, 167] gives -22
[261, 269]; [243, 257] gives 21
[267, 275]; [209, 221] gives 19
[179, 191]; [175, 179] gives -14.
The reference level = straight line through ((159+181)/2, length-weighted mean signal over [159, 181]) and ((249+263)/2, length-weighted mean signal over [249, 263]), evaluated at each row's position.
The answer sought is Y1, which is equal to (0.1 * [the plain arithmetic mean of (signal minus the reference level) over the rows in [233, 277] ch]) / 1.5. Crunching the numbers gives -0.7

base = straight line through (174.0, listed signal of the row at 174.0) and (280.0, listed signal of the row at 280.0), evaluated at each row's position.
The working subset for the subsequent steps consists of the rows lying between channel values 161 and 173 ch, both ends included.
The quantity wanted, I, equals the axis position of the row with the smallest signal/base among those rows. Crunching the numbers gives 162.0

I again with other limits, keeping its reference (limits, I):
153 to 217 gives 178.0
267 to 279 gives 272.0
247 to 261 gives 248.0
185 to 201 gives 188.0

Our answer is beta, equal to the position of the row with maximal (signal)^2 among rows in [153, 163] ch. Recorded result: 156.0 ch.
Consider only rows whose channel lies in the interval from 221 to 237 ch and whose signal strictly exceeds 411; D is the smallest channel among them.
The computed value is 222.0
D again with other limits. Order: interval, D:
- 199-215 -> 200.0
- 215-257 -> 216.0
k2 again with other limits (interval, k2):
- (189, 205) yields 204.0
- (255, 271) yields 256.0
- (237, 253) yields 252.0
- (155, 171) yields 168.0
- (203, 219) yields 218.0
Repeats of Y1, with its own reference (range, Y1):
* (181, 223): 0.6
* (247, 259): 0.2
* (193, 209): 0.7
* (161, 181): -0.1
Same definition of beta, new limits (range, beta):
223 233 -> 228.0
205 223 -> 222.0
